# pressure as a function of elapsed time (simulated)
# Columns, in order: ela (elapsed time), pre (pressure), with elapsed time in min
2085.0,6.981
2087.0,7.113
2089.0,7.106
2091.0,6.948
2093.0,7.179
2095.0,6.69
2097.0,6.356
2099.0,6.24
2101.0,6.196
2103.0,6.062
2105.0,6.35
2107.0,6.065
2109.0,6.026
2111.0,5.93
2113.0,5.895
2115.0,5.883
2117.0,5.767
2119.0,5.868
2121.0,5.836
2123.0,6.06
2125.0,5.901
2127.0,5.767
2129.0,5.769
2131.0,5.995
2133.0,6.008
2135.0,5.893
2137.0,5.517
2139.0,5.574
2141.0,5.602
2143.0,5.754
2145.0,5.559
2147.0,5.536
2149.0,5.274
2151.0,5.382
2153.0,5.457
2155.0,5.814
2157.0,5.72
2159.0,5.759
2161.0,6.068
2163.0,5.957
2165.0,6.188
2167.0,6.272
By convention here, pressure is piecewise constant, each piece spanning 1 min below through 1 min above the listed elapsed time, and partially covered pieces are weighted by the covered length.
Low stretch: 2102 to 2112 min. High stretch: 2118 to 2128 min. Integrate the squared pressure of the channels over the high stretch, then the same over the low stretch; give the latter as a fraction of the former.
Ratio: 1.07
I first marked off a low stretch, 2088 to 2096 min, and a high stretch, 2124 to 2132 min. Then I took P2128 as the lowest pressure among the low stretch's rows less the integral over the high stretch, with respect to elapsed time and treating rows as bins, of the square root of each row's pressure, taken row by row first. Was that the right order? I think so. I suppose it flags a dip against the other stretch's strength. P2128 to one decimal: -12.7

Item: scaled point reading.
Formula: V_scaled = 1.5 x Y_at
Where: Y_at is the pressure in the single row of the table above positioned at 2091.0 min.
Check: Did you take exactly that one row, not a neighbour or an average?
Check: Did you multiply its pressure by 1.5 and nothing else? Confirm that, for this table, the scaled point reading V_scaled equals 10.4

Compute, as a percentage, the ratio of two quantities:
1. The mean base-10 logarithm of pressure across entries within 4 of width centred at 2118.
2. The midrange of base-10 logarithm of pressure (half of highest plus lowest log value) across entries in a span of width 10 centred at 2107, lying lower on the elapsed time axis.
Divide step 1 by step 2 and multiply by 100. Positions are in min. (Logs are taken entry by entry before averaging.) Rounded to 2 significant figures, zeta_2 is 97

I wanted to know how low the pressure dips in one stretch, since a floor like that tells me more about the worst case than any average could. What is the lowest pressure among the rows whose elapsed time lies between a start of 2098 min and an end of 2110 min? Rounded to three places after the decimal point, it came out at 6.026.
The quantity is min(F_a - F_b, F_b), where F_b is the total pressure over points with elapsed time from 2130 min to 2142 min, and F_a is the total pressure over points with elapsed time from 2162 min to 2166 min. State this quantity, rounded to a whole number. -22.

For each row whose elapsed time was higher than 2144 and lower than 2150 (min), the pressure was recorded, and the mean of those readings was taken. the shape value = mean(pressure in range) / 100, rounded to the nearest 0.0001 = 0.0546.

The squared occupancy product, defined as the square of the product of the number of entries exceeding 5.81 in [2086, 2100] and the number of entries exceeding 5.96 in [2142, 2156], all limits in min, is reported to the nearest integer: 0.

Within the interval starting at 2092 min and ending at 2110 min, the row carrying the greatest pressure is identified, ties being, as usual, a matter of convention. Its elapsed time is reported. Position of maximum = 2093.0 min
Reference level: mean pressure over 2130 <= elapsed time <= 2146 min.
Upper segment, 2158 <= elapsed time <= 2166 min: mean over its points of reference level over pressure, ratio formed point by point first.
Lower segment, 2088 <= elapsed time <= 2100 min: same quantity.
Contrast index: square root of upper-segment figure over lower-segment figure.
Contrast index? 1.06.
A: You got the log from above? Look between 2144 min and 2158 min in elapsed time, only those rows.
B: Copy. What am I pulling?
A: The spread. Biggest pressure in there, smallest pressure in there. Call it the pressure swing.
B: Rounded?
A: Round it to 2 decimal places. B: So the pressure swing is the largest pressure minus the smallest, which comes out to 0.54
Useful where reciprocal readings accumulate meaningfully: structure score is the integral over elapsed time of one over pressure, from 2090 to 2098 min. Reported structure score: 1.18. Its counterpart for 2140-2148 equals 1.43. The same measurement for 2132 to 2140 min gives 1.39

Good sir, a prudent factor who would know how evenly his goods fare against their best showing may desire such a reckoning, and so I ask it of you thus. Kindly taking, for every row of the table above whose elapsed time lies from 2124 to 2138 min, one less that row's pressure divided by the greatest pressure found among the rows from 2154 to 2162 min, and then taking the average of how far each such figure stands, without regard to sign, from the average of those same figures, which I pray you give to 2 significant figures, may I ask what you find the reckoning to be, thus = 0.021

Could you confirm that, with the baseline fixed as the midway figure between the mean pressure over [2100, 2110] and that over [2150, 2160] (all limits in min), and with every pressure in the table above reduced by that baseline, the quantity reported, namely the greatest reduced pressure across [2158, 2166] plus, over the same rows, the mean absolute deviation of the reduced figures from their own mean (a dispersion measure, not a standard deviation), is 0.44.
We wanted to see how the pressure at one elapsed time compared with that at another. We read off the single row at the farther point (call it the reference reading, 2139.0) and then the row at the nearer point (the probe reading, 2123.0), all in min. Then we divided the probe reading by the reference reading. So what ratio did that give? 1.09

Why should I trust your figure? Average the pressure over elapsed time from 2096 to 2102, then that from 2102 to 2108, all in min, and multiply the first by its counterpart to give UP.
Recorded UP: 38.6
